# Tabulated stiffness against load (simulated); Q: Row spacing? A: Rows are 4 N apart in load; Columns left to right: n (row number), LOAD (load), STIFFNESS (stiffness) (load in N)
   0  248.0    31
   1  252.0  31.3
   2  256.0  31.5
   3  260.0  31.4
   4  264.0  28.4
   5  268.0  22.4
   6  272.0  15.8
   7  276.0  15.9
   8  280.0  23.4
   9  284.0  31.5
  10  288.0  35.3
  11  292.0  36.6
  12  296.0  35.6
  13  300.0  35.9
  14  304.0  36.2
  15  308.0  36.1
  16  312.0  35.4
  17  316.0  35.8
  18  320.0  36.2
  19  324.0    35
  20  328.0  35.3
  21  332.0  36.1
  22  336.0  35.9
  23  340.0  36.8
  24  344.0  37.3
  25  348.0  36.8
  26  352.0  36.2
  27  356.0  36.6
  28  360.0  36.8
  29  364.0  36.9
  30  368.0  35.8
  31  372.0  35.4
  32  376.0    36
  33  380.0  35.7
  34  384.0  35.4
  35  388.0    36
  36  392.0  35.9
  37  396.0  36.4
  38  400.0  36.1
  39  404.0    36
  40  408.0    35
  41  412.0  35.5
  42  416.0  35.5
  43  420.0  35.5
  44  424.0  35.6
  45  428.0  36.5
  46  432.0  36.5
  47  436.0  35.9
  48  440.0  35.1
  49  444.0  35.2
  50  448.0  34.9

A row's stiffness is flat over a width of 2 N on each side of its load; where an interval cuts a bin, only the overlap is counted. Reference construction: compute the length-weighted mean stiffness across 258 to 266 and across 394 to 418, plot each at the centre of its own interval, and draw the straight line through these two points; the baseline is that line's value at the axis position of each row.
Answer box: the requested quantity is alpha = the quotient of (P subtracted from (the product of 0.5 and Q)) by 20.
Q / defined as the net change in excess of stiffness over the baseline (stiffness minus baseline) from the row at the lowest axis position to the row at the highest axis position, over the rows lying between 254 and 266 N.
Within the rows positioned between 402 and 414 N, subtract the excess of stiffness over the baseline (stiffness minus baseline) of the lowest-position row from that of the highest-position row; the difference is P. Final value -0.04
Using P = -0.8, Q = -3.4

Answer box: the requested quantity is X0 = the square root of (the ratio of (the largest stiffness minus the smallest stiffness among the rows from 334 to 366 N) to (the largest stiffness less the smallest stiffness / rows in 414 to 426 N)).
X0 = 3.74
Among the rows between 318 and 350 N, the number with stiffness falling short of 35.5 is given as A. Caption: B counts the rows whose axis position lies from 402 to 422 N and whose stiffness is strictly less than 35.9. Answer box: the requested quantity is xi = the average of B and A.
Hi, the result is 3.0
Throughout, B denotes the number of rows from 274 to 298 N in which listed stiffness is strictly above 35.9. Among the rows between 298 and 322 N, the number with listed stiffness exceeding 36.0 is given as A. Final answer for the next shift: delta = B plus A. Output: 4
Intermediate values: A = 3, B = 1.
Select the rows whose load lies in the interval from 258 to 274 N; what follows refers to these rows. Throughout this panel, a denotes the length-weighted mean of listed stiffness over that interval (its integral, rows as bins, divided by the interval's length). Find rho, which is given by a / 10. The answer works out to 2.45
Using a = 24.5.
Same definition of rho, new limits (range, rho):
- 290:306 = 3.61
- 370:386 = 3.56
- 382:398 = 3.59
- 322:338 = 3.56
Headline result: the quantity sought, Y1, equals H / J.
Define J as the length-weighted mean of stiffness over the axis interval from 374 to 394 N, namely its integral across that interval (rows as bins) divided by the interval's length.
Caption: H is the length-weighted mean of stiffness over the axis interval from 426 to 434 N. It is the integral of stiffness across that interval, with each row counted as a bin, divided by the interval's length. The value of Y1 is 1.02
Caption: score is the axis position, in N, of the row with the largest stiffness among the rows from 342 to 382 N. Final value 344.0 N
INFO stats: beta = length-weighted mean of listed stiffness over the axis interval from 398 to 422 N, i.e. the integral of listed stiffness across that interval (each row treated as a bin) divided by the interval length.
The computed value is 35.6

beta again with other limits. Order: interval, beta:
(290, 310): 36.1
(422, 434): 36.2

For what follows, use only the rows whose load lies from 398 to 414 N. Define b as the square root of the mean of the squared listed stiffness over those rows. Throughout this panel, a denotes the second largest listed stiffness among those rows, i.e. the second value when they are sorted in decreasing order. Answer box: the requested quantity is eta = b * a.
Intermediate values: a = 36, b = 35.7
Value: 1283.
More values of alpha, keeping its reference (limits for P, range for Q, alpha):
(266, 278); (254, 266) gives 0.26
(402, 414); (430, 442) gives 0.00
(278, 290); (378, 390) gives -0.58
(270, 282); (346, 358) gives -0.38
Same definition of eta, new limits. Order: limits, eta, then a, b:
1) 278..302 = 1198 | 35.9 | 33.4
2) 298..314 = 1296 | 36.1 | 35.9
